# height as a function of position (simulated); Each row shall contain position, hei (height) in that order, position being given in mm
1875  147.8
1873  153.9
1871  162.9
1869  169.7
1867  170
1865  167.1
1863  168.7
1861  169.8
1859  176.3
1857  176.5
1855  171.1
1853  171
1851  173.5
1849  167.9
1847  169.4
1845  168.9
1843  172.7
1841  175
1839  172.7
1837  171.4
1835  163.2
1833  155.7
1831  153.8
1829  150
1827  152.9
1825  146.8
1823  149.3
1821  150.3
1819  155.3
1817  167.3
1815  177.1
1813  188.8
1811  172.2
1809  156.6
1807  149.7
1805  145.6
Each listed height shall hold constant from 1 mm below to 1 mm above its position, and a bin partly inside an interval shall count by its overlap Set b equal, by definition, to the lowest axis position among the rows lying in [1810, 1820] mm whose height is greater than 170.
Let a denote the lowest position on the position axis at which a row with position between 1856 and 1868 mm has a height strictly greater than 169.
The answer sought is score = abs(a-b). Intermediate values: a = 1857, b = 1811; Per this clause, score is 46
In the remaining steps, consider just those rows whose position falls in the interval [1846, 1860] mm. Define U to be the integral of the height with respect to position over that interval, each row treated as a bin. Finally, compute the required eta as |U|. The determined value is 2411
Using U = 2411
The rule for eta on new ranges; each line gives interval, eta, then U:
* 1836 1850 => 2396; 2396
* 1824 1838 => 2188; 2188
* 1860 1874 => 2324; 2324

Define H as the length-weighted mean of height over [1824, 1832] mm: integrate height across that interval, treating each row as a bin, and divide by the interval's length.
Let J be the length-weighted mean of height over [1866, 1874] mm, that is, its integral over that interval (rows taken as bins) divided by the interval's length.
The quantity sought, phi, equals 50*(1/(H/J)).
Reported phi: 54.4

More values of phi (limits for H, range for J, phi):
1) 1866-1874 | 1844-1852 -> 51.8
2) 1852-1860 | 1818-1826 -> 43.3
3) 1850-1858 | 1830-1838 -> 46.5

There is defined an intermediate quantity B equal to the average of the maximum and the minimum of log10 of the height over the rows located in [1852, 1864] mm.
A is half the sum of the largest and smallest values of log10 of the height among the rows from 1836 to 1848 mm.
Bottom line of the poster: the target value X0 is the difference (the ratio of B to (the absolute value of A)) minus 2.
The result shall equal -1.00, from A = 2.24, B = 2.24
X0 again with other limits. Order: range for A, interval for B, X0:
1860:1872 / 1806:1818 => -1.00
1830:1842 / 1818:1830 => -1.02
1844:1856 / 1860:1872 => -1.00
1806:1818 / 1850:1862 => -0.99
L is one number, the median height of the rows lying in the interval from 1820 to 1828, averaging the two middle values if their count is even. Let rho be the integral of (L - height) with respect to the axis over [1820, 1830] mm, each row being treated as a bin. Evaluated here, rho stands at -1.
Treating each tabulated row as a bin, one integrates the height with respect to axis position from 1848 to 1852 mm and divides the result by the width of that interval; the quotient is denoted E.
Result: 171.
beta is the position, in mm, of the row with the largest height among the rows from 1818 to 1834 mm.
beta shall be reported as 1833 mm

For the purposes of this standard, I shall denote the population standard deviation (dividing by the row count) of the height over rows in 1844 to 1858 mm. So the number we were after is 2.7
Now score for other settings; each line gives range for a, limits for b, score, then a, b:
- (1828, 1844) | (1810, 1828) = 26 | 1837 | 1811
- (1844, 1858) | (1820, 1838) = 10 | 1847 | 1837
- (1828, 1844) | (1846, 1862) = 14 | 1837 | 1851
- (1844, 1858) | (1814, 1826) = 32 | 1847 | 1815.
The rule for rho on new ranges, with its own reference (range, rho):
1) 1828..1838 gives -90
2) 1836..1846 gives -223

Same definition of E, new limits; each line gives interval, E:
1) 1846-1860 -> 172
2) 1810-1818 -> 176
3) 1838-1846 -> 172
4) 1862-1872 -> 168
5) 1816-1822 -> 158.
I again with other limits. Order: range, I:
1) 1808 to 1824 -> 13.2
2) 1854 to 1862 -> 3.0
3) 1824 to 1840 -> 9.1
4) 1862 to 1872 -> 2.6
